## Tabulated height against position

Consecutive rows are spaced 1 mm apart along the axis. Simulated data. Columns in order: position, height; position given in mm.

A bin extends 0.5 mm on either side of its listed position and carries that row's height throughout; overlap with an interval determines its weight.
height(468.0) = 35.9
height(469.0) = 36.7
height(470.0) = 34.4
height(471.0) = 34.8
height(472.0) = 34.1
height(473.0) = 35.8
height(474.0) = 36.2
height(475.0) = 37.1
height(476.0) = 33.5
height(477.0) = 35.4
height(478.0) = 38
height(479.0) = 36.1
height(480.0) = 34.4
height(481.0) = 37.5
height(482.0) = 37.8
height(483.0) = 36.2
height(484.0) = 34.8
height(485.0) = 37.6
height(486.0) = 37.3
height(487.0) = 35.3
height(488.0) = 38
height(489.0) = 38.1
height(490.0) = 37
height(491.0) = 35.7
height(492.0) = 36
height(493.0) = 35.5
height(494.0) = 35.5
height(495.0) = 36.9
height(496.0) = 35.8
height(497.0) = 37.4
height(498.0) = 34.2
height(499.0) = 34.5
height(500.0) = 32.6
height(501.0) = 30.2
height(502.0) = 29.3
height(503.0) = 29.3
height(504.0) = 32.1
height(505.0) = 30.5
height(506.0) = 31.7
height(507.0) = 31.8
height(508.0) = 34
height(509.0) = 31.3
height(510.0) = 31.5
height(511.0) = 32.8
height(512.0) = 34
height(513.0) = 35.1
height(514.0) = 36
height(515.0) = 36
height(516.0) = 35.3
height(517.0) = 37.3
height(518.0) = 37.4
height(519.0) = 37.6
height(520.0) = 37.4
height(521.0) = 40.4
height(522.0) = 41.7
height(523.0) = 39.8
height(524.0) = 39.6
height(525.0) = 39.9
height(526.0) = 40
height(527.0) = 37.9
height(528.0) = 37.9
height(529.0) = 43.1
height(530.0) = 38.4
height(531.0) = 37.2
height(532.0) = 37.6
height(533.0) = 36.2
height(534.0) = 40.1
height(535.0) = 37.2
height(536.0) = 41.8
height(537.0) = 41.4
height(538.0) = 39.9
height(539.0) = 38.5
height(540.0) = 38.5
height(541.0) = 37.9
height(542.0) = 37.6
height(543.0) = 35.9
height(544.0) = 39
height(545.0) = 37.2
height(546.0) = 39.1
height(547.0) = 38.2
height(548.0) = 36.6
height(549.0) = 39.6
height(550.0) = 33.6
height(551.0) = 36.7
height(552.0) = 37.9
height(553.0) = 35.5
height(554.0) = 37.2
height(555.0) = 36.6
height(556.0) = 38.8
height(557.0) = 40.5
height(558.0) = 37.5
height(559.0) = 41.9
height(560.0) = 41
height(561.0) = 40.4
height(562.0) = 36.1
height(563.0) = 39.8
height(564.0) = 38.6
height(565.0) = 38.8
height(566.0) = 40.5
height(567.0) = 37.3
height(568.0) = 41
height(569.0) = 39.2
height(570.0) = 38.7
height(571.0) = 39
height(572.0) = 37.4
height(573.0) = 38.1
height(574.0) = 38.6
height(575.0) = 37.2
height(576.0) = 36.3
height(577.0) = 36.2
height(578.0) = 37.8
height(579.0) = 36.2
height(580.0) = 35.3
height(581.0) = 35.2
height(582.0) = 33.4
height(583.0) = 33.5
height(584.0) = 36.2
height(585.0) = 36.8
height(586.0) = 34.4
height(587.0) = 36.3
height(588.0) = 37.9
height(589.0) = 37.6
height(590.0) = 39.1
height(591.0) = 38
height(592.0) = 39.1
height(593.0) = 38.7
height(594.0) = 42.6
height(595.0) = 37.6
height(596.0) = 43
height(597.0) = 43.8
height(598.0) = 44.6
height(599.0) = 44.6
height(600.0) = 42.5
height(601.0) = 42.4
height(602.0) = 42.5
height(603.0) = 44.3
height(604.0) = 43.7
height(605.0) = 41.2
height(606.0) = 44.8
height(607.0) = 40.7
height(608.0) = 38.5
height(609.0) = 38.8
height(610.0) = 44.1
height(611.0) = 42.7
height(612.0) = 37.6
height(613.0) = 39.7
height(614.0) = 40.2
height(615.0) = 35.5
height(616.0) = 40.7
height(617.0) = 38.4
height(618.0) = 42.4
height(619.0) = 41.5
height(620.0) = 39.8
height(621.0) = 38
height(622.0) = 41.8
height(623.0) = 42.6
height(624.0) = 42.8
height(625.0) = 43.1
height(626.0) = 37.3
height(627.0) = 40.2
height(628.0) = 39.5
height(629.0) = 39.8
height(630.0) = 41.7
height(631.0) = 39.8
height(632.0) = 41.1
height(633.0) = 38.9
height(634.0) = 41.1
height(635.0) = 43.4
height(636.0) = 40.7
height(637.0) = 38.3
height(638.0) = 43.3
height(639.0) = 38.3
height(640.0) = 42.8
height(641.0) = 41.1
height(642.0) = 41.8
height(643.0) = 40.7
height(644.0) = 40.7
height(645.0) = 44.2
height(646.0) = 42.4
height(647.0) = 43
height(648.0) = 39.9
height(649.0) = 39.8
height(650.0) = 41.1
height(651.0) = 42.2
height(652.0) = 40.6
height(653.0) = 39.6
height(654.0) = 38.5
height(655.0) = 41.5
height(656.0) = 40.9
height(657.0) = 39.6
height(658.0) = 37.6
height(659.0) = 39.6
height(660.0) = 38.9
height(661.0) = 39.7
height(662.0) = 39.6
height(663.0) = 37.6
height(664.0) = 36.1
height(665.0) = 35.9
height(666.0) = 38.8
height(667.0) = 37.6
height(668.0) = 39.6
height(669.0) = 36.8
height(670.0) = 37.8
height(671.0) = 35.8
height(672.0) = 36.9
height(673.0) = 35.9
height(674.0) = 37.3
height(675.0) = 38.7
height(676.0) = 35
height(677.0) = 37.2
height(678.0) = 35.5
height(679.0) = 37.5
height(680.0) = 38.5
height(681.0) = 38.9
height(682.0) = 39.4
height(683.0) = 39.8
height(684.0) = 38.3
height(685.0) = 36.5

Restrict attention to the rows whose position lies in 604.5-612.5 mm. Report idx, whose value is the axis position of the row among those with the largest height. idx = 606.0 mm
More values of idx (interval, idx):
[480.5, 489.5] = 489.0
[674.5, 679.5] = 675.0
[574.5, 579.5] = 578.0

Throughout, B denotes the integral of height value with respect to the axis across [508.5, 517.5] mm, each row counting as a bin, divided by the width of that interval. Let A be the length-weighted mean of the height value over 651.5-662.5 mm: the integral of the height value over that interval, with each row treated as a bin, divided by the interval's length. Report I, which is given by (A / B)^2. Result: 1.33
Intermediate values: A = 39.6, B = 34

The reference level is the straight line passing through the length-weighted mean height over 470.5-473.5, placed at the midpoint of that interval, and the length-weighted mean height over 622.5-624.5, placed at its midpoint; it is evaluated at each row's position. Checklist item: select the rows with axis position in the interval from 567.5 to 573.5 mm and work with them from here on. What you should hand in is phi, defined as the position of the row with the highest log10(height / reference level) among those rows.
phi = 568.0 mm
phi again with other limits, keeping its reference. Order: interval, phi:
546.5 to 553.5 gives 549.0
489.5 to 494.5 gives 490.0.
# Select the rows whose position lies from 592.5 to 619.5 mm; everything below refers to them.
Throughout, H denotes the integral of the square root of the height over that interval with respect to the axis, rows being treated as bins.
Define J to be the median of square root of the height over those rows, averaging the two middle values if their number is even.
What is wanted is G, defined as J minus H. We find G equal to -167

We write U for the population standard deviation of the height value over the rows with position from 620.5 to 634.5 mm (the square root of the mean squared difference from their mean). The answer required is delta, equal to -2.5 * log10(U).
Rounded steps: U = 1.72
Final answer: -0.6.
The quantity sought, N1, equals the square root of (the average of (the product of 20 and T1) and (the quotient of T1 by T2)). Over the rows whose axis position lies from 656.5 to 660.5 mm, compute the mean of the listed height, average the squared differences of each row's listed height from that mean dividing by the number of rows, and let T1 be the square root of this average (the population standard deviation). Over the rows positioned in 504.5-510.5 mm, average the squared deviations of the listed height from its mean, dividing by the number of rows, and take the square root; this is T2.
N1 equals 2.9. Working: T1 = 0.8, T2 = 1.07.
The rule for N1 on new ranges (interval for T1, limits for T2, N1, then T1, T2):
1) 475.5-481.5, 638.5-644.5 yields 4.1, 1.6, 1.37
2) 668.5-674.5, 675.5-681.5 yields 2.7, 0.7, 1.43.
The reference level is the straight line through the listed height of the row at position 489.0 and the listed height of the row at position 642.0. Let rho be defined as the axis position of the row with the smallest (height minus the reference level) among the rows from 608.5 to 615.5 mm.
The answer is 615.0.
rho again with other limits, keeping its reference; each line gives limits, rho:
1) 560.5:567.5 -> 562.0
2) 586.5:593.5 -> 587.0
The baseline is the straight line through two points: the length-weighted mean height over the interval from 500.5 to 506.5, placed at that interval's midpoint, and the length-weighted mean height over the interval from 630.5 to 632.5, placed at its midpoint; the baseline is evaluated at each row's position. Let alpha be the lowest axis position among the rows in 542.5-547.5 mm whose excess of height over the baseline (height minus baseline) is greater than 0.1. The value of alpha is 543.0 mm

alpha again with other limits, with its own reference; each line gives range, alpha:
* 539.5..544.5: 540.0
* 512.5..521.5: 513.0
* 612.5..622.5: 613.0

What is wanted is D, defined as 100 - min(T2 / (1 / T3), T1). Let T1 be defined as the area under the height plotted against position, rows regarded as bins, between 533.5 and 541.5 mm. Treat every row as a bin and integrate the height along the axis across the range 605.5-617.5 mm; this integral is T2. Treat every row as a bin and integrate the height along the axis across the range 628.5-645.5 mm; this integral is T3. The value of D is -215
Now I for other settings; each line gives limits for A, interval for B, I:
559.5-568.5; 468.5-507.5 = 1.26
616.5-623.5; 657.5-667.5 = 1.14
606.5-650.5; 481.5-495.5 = 1.24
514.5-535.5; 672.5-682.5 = 1.06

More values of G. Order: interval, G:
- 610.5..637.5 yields -165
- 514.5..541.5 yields -162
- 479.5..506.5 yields -153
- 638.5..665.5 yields -165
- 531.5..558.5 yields -160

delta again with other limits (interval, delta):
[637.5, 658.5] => -0.6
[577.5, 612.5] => -1.3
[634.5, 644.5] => -0.6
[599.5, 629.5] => -0.9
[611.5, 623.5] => -0.8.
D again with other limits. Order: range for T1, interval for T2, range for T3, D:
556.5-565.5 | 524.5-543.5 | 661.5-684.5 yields -255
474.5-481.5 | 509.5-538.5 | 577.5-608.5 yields -152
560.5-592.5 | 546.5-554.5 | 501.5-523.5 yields -1100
